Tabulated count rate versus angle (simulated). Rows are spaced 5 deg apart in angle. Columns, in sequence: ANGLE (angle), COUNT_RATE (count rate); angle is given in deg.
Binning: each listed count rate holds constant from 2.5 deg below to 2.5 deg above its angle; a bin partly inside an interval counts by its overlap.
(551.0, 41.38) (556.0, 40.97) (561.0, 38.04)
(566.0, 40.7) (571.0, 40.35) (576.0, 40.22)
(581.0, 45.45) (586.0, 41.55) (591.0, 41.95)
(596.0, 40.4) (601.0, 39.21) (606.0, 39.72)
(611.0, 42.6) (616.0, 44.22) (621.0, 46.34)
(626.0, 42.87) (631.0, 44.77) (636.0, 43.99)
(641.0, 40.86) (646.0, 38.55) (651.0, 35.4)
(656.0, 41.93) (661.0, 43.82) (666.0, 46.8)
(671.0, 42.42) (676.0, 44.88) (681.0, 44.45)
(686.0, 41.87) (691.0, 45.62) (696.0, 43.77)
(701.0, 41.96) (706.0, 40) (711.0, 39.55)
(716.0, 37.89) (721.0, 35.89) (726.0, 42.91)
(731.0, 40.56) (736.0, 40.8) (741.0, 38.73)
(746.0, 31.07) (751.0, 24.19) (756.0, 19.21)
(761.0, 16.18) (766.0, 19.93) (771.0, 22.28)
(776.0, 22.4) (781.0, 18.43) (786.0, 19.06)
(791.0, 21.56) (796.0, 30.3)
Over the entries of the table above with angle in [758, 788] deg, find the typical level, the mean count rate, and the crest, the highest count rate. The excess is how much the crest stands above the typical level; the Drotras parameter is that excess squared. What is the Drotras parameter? 7.2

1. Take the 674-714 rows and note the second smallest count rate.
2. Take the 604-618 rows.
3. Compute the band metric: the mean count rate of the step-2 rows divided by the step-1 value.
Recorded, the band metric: 1.05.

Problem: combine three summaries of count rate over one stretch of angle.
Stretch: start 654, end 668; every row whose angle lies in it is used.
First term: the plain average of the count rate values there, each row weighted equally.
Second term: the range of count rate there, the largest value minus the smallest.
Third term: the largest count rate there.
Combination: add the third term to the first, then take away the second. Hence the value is 86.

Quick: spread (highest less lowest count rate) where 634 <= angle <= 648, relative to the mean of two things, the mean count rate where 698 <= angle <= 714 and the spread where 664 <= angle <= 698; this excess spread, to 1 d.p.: -17.3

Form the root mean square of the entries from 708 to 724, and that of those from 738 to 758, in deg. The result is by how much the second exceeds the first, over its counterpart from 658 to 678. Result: -0.19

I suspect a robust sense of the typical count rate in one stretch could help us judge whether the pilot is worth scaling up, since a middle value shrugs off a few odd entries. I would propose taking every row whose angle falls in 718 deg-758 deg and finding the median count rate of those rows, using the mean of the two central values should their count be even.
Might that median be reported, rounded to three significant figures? 37.3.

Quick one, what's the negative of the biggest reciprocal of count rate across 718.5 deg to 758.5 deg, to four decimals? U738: -0.0521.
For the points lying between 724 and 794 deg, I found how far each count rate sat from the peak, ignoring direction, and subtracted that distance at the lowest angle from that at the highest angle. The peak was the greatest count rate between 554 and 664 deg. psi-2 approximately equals 21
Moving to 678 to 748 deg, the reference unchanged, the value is 13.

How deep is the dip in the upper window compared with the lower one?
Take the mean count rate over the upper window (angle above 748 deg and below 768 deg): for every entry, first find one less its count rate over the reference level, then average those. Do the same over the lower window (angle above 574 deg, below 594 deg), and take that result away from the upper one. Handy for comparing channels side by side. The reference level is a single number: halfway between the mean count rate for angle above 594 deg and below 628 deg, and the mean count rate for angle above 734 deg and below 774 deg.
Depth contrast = 0.65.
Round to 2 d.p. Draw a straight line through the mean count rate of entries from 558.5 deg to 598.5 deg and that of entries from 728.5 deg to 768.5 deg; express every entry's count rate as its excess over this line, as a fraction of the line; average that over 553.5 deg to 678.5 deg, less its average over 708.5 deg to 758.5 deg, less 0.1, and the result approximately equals -0.17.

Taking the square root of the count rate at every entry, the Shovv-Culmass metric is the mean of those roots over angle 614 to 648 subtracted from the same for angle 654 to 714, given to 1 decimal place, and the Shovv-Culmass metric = 0.0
